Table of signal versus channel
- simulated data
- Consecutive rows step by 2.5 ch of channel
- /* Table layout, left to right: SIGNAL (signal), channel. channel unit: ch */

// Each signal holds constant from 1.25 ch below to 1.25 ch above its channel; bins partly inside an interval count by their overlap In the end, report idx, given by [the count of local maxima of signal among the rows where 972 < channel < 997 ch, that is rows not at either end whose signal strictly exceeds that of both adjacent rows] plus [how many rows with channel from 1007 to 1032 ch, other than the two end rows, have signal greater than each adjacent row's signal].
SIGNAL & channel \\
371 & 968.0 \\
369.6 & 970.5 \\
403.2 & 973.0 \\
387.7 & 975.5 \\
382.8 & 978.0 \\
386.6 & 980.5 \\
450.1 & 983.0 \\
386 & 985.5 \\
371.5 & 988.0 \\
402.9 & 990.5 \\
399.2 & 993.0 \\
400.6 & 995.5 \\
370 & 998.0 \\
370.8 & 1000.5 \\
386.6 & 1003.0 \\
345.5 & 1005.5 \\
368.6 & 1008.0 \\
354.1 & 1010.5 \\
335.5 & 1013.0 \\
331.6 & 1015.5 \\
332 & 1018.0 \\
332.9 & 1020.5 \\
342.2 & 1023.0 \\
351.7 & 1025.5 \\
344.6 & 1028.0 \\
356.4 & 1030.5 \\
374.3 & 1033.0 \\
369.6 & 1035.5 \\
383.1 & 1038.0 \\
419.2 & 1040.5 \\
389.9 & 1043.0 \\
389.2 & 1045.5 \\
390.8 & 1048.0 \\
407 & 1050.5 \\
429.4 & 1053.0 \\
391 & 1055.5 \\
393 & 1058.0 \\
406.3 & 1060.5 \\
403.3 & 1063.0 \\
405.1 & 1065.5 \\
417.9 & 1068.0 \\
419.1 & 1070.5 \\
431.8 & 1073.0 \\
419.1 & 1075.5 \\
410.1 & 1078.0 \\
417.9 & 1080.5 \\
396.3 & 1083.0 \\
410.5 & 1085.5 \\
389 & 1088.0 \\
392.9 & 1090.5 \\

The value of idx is 3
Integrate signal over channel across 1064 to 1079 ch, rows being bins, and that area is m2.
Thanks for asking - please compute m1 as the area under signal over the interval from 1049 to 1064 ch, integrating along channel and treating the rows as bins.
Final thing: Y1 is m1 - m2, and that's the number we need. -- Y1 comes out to -184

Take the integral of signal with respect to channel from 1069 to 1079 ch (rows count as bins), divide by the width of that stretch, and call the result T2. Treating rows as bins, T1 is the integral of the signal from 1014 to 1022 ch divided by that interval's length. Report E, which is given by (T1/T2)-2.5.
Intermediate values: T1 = 333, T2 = 420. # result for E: -1.71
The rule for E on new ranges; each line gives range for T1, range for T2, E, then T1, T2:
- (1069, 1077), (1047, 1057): -1.46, 423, 405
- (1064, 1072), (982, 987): -1.50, 414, 414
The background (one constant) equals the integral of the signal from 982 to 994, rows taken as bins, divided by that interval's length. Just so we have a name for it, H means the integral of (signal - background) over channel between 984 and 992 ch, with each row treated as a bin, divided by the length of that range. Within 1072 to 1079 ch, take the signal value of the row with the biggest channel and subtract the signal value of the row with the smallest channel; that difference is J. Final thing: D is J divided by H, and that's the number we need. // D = 1.8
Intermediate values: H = -12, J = -22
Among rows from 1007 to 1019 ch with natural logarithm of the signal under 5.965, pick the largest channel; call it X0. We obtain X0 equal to 1018.0 ch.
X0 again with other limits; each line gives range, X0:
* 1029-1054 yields 1045.5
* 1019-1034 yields 1033.0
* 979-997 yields 988.0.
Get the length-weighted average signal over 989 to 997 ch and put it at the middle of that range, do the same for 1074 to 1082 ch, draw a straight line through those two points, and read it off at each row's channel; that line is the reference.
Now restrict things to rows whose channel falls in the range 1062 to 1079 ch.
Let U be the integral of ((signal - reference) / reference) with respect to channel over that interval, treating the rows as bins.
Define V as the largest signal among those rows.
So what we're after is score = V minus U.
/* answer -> 432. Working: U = 0.1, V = 431.8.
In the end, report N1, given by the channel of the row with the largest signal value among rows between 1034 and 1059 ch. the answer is 1053.0 ch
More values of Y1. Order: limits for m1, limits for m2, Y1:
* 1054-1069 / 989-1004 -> 223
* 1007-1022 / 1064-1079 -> -1126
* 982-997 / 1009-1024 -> 928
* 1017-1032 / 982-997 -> -846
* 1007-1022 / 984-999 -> -715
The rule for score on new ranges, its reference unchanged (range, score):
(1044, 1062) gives 430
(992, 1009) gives 402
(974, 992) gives 450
